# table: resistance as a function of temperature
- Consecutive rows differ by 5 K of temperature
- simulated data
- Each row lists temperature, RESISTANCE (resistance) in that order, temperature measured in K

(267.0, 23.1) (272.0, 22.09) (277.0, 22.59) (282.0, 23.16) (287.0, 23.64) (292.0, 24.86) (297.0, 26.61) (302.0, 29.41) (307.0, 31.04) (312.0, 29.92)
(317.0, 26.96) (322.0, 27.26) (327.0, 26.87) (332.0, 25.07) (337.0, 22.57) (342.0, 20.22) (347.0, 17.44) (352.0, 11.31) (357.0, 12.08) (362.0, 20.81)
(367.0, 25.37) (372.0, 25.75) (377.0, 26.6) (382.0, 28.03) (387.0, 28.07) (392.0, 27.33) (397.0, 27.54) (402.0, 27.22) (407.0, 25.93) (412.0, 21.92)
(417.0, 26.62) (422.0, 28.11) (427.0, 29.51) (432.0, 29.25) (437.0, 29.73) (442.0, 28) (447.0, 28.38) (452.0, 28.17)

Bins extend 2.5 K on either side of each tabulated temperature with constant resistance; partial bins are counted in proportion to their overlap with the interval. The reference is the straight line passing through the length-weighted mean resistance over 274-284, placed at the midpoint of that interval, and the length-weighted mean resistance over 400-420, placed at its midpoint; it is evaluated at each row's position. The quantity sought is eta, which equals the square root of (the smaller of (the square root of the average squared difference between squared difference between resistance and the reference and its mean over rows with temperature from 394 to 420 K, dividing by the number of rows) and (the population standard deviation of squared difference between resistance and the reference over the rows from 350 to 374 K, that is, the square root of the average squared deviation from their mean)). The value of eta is 2.1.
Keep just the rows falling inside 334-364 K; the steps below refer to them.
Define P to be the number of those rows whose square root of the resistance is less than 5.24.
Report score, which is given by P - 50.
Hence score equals -44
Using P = 6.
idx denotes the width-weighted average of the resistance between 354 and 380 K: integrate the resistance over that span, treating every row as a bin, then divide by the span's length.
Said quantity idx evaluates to 22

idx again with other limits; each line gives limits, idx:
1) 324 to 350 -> 22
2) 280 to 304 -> 26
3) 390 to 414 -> 26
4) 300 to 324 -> 29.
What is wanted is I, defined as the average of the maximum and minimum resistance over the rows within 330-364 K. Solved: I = 18.2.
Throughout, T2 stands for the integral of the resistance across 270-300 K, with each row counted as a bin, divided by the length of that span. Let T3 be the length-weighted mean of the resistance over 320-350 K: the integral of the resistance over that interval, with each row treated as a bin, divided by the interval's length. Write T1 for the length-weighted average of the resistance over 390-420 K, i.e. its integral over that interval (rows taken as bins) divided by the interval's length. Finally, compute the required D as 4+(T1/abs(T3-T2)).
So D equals 31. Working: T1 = 26.1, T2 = 23.9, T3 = 23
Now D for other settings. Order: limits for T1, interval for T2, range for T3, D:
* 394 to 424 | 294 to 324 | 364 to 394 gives 19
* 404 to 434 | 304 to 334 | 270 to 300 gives 11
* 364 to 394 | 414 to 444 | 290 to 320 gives 106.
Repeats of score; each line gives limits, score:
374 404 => -47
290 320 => -47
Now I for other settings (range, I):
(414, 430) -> 28.1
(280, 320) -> 27.1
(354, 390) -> 20.1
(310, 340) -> 26.2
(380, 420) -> 25.0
